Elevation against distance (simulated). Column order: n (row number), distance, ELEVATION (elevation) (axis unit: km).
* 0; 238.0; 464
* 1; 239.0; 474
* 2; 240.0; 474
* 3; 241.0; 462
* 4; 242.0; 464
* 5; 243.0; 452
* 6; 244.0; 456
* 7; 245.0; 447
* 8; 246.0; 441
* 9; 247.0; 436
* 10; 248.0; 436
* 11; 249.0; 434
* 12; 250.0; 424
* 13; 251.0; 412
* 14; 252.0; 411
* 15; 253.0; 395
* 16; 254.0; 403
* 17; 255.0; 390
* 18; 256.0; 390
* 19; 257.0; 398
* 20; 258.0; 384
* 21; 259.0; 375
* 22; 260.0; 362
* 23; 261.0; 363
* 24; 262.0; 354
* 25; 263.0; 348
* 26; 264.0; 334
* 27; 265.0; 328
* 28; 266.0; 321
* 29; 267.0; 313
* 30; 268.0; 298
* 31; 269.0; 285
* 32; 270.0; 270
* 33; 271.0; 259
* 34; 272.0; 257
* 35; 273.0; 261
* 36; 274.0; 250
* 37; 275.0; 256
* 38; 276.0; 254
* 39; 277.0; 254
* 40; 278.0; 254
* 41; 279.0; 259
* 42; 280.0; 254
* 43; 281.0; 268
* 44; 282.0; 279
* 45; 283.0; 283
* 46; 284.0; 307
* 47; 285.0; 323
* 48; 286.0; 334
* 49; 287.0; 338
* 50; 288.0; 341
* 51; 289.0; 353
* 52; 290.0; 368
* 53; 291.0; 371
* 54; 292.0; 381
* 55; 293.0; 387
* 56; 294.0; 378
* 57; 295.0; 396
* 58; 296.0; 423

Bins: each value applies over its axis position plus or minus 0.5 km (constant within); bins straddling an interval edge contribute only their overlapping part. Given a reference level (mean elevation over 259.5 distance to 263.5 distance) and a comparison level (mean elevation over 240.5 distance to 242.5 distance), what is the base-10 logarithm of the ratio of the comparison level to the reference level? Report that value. 0.11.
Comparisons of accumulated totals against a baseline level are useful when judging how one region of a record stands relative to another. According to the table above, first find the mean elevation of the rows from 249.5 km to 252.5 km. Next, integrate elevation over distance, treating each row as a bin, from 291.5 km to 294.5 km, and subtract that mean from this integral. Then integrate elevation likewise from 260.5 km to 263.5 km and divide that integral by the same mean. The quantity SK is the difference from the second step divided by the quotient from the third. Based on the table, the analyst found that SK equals 285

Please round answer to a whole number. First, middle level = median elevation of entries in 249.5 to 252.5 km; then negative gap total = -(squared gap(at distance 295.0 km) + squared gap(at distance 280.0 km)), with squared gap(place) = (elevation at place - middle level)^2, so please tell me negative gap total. -25220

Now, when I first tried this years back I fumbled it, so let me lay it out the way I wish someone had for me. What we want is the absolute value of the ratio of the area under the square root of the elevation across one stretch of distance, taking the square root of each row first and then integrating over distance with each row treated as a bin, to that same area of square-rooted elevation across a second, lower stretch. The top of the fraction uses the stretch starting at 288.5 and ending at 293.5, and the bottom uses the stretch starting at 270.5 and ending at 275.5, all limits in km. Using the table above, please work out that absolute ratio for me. 1.20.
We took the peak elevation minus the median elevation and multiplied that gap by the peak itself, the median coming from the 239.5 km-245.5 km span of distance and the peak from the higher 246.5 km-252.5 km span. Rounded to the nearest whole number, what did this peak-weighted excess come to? -10028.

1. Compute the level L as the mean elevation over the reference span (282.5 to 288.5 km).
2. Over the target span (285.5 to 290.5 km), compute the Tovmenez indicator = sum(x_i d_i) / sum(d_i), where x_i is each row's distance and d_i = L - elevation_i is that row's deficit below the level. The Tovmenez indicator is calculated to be 288.6 km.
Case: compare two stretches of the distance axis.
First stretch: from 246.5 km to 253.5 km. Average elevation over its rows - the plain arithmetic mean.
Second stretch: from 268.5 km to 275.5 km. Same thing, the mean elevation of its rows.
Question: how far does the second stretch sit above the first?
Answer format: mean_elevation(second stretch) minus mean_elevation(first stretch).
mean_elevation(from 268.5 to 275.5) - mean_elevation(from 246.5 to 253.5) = -159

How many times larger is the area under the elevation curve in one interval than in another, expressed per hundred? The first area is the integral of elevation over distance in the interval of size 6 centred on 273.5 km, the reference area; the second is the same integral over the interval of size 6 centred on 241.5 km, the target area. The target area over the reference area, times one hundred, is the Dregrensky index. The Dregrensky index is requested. 181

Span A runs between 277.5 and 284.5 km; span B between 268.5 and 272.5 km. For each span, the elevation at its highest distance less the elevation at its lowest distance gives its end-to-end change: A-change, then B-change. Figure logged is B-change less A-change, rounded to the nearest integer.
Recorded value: -81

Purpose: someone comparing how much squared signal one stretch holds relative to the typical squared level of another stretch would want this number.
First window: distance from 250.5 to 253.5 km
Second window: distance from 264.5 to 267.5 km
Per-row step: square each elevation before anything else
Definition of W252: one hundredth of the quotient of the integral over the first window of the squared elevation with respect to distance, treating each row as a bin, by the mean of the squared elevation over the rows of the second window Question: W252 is 0.048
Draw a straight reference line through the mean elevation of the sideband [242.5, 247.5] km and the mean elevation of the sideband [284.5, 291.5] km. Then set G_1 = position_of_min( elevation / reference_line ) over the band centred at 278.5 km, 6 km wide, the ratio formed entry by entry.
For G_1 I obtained 276.0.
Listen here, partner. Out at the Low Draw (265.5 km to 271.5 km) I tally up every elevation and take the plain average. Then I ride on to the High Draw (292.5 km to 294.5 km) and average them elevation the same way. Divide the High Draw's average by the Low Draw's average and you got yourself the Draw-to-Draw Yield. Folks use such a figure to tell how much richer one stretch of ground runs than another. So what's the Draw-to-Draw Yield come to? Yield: 1.3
